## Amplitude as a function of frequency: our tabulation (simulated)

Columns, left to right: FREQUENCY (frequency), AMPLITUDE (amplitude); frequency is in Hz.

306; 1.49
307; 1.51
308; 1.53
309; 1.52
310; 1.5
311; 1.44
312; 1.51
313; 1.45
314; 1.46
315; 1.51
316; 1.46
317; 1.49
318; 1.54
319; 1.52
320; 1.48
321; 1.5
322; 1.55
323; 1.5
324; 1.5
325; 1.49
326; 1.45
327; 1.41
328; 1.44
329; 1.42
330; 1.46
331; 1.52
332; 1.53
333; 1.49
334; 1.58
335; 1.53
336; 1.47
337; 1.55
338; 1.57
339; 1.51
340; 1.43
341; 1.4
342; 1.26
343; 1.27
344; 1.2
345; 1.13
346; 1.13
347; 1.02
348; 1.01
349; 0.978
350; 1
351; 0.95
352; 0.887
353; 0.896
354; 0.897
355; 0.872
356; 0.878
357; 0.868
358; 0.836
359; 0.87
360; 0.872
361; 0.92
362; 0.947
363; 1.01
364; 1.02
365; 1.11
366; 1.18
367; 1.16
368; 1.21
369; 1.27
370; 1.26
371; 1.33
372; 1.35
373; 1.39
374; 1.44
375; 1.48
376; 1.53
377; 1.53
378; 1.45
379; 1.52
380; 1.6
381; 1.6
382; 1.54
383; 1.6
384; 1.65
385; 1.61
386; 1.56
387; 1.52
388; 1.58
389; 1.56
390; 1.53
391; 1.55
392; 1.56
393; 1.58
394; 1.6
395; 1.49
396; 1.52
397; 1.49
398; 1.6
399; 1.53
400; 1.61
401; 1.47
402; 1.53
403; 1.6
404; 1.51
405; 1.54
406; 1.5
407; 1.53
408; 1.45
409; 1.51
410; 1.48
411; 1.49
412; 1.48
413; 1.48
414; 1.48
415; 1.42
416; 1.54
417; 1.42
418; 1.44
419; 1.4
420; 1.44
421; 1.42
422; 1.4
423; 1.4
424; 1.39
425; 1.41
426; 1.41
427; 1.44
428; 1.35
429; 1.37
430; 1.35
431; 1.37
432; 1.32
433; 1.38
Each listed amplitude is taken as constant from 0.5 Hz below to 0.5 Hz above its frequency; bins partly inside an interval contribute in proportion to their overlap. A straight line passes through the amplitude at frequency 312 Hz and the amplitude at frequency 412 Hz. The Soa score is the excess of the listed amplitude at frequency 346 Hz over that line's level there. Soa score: -0.37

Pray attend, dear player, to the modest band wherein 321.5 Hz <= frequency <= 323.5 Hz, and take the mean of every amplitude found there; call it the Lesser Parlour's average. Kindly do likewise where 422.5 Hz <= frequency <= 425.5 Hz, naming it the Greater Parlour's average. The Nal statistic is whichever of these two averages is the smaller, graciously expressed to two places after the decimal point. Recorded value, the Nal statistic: 1.40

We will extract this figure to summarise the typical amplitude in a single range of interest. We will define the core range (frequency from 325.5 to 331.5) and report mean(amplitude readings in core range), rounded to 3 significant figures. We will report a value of 1.45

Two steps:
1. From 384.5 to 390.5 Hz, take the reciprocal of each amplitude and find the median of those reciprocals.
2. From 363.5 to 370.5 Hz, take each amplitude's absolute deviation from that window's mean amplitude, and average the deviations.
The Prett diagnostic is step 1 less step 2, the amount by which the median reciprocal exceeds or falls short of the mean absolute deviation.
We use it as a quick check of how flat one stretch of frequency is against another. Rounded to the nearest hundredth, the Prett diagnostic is 0.58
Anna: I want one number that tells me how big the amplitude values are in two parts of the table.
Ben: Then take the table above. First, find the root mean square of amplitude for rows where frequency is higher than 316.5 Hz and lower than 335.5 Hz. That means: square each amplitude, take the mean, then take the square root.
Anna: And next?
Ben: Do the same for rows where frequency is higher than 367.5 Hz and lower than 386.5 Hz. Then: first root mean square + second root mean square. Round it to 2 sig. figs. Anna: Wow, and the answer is 3.0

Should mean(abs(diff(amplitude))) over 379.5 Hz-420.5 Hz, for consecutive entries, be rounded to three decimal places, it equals 0.049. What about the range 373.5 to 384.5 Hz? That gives 0.049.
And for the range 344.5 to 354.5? 0.033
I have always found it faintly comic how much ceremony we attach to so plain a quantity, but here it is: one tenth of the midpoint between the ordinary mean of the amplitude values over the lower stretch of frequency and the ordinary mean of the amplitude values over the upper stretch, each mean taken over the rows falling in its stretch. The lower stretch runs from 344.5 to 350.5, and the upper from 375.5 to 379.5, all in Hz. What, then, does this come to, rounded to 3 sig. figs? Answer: 0.128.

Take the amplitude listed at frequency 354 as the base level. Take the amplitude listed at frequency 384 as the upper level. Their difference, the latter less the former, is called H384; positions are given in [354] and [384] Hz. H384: 0.8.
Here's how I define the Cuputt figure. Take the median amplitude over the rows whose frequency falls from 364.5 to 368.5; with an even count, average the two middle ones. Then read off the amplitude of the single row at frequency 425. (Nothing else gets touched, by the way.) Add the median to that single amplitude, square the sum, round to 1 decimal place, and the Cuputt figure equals 6.7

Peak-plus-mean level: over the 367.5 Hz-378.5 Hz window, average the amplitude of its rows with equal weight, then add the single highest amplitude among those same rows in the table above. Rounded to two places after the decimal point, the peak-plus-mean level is 2.92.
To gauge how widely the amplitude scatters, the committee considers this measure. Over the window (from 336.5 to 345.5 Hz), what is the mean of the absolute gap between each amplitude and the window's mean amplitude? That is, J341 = 0.14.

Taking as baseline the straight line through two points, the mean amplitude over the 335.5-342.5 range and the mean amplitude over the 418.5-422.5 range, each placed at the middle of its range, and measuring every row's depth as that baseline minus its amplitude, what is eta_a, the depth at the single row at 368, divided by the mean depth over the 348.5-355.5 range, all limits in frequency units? 0.4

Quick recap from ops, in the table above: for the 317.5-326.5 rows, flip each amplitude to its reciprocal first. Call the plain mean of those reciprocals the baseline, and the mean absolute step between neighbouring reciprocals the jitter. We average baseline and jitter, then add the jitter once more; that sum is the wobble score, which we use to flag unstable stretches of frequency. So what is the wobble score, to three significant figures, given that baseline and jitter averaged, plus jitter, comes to 0.352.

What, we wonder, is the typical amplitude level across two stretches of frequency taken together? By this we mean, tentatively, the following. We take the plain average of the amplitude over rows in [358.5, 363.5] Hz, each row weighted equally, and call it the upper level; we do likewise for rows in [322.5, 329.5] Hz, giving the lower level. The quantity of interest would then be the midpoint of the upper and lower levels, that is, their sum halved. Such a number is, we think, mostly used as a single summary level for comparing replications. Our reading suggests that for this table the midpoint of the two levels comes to 1.19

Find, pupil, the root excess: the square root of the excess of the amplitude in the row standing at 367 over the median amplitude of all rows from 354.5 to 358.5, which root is 0.54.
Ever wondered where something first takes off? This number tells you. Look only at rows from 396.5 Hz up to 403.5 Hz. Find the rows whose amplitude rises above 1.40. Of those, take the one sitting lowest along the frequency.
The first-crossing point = 397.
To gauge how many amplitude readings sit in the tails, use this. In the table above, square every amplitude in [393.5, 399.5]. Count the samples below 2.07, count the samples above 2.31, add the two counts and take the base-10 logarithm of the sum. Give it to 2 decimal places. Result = 0.60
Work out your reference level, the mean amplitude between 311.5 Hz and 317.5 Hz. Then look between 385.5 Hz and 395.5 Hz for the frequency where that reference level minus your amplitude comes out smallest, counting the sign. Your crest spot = 394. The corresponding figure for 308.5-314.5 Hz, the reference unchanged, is 309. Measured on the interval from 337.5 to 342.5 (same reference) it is 338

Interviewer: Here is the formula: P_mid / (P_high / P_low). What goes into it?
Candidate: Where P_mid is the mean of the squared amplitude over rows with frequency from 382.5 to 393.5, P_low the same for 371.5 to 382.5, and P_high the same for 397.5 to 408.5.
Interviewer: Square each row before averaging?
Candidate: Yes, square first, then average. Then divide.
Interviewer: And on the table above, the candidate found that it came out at 2.35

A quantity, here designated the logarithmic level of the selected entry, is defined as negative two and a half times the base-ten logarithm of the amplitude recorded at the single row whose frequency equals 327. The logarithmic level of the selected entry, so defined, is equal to -0.37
